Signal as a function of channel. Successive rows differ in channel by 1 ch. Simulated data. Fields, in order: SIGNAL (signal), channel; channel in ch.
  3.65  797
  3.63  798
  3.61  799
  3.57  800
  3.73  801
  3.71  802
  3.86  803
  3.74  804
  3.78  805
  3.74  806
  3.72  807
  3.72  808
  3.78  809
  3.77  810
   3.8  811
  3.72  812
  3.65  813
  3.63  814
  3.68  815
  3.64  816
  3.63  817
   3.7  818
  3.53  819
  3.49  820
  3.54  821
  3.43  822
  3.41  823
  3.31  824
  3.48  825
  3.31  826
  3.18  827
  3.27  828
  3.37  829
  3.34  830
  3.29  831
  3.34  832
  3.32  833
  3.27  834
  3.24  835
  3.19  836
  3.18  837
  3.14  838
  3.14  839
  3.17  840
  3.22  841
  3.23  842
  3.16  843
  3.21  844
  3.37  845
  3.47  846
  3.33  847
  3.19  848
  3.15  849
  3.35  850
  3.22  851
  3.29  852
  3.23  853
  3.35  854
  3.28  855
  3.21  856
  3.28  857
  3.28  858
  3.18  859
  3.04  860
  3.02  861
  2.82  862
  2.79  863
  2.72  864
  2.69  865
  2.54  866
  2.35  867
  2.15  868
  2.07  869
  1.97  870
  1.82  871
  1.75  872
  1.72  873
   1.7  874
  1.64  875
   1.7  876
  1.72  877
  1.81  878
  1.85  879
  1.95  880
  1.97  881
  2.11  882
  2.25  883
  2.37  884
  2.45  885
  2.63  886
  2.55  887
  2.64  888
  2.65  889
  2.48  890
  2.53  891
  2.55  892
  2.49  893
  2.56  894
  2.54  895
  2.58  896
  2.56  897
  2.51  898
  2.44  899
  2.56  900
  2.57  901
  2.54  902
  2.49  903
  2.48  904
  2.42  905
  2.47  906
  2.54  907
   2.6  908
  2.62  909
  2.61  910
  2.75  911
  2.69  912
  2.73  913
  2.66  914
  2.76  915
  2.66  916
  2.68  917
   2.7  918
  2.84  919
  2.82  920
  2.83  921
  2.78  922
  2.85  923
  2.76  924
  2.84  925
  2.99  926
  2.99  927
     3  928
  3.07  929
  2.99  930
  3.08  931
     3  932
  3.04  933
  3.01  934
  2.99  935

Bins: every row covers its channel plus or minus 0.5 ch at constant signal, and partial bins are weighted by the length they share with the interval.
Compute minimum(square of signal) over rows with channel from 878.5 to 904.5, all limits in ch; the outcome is 3.4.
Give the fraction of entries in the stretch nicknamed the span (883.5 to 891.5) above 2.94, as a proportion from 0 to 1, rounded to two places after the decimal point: 0.00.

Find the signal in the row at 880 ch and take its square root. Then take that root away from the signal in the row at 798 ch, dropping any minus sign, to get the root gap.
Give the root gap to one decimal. 2.2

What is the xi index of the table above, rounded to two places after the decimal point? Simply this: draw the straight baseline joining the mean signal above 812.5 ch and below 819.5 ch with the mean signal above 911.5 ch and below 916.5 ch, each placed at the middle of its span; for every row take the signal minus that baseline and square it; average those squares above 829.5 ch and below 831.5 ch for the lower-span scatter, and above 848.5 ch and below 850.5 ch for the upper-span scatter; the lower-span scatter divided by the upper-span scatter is 2.21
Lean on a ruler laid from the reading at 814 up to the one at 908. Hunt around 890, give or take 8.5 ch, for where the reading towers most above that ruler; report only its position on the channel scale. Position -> 896 ch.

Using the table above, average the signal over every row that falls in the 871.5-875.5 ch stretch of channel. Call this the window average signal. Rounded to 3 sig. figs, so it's 1.70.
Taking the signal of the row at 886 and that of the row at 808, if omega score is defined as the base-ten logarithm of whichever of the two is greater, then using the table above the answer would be 0.571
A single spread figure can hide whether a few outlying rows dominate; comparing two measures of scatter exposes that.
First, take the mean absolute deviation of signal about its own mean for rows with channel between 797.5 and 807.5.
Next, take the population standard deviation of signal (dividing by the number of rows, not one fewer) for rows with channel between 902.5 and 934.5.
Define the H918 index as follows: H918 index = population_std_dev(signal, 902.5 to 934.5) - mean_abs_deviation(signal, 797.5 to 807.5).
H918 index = 0.13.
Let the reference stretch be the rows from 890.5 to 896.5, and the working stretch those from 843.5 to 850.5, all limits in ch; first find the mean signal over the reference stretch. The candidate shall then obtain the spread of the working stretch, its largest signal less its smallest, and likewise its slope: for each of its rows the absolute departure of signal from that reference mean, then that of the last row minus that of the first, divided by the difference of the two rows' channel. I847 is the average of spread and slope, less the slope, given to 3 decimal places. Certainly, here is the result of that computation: 0.148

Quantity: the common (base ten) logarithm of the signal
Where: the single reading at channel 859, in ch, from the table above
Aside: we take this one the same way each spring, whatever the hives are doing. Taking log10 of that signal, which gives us 0.50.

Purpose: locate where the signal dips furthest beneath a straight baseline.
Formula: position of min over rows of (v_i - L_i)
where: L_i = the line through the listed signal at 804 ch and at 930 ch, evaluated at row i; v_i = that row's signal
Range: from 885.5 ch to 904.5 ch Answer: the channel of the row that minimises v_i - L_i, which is 890 ch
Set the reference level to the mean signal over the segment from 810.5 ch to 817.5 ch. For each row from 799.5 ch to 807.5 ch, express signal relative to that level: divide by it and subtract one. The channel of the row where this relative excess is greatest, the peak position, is 803 ch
